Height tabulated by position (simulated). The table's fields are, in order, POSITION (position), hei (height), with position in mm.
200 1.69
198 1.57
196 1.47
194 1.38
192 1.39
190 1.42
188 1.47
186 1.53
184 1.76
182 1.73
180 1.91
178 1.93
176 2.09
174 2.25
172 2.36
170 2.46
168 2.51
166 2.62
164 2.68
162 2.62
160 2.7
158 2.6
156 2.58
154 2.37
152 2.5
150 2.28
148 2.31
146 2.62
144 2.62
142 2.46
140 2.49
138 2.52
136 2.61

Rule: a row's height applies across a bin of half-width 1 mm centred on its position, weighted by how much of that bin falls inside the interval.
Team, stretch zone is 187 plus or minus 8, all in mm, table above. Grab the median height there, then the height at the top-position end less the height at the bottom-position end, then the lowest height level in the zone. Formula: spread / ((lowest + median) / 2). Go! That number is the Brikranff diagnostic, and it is -0.37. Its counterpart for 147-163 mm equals 0.13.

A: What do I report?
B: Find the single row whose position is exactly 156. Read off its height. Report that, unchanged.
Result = 2.58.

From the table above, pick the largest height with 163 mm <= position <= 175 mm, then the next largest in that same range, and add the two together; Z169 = 5.3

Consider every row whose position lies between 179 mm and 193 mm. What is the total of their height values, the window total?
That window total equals 11.2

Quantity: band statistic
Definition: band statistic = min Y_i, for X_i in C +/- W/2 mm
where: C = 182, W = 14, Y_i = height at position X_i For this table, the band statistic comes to 1.47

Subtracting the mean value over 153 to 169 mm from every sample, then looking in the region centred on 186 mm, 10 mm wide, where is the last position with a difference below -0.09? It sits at 190 mm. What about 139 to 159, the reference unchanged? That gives 154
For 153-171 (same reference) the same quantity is 170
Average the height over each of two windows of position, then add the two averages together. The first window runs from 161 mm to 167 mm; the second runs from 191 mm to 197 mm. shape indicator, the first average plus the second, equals 4.1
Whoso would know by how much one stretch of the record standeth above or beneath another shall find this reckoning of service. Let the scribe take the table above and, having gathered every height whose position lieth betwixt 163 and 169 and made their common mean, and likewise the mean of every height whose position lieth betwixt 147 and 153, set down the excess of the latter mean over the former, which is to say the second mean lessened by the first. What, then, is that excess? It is -0.24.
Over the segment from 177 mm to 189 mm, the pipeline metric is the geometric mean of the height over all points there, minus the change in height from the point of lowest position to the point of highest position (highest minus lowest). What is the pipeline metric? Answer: 2.2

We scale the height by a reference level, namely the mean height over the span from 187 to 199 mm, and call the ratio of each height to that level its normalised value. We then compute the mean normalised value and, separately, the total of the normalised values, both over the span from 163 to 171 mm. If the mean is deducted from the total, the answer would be 5.3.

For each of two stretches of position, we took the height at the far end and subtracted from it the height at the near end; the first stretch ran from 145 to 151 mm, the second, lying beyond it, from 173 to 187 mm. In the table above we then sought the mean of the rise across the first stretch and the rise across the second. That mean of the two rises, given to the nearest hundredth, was -0.53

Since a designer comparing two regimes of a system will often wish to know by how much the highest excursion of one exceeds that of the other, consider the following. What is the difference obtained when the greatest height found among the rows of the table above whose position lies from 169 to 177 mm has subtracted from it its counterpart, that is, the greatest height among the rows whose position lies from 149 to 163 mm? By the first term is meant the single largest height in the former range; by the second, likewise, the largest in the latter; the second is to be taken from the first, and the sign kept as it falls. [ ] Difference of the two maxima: -0.24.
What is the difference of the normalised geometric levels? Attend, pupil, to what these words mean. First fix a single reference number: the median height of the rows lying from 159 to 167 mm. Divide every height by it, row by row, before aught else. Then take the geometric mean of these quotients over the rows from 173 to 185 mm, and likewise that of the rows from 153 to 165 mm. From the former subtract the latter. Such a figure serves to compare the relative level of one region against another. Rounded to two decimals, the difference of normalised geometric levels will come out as -0.25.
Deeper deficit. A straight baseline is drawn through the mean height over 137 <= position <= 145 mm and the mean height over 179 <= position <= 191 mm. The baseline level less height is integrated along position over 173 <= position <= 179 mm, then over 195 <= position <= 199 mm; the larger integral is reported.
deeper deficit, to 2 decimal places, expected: -0.50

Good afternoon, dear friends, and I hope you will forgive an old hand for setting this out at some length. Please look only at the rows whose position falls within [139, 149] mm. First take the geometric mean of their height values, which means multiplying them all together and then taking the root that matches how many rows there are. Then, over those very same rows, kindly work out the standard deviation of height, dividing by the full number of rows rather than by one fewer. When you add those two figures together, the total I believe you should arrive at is 2.61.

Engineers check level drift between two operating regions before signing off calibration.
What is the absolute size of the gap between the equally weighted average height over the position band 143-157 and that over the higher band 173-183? 0.5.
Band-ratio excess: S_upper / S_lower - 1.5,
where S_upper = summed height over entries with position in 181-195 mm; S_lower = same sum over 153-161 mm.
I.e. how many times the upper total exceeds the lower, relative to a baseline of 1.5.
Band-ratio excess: -0.46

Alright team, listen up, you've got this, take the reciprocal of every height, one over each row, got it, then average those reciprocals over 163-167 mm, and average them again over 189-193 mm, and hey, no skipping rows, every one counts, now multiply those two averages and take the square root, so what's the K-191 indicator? 0.518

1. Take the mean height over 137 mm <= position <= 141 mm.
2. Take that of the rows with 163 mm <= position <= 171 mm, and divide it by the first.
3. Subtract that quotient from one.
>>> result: -0.02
